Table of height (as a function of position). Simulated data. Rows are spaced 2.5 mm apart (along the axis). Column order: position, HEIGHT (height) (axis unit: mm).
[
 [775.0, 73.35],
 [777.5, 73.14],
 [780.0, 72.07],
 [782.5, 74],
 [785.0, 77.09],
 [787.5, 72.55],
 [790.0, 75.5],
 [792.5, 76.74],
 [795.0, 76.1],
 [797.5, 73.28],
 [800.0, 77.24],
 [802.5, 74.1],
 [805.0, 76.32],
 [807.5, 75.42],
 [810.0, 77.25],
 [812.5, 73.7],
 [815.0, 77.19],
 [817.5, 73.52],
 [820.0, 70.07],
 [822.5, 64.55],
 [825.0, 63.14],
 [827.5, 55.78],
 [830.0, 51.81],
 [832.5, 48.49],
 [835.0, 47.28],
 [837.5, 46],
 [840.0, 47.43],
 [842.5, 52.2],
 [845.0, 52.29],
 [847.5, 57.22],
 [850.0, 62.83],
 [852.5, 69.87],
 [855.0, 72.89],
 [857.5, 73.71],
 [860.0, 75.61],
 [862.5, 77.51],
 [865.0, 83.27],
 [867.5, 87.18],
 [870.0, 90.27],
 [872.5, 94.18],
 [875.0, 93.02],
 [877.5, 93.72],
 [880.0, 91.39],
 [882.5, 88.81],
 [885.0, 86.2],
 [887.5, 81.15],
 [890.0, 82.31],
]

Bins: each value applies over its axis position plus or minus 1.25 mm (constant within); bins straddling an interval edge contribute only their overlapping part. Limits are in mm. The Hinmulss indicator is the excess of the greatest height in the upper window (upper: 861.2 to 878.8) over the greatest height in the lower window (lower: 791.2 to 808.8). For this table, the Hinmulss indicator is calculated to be 17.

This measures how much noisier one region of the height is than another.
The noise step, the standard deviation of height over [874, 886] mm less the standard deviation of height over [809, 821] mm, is 0.1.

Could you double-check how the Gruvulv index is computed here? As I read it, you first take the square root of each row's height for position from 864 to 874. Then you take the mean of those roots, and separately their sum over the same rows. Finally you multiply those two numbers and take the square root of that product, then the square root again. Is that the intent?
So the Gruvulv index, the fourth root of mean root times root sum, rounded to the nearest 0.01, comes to 4.34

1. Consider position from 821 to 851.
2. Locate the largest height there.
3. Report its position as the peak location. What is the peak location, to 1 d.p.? 822.5 mm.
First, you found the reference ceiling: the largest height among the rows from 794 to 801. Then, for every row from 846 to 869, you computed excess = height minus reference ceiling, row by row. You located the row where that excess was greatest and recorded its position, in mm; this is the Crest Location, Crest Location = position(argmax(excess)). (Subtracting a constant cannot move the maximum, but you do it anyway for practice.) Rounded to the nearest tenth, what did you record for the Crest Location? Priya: 867.5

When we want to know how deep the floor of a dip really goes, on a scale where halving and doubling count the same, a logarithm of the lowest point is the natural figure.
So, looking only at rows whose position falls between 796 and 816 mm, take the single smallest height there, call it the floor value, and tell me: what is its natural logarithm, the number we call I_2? 4.29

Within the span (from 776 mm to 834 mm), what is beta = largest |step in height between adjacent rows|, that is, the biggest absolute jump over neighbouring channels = 7.4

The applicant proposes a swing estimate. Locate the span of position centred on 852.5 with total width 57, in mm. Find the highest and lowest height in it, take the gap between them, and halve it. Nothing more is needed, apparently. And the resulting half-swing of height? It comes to 24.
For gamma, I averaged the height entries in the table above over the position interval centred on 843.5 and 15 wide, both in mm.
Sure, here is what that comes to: 53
